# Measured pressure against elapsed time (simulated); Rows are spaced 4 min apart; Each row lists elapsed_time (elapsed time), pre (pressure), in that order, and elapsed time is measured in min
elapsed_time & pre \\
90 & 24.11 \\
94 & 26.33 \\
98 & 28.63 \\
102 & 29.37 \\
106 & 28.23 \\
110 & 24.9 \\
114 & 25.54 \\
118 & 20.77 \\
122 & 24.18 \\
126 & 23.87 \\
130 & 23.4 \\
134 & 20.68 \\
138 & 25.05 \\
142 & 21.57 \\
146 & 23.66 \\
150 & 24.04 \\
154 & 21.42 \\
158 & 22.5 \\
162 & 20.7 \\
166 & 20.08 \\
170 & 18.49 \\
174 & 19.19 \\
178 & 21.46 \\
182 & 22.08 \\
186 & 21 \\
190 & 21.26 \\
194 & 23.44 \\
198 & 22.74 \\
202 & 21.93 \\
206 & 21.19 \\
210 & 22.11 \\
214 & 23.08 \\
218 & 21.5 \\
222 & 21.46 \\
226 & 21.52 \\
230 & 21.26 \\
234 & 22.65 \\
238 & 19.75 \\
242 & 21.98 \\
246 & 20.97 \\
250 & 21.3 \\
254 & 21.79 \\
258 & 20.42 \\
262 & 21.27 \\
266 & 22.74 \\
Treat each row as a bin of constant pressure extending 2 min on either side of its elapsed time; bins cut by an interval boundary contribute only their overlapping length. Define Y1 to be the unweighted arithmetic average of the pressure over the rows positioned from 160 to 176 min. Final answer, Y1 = 19.6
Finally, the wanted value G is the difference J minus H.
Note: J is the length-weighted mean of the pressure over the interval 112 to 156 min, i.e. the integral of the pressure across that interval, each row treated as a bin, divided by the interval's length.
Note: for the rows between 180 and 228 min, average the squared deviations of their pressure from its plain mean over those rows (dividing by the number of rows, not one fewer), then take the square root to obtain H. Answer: 22.4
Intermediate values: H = 0.75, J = 23.1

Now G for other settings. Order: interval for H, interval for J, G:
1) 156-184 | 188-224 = 20.7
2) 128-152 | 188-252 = 20.3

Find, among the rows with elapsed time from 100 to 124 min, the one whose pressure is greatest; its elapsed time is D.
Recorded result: 102 min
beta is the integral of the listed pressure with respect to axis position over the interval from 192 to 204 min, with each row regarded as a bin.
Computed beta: 272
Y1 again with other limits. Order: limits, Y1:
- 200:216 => 22.1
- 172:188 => 20.9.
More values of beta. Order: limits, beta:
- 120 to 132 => 286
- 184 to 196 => 263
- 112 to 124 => 282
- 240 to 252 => 257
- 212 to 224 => 264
